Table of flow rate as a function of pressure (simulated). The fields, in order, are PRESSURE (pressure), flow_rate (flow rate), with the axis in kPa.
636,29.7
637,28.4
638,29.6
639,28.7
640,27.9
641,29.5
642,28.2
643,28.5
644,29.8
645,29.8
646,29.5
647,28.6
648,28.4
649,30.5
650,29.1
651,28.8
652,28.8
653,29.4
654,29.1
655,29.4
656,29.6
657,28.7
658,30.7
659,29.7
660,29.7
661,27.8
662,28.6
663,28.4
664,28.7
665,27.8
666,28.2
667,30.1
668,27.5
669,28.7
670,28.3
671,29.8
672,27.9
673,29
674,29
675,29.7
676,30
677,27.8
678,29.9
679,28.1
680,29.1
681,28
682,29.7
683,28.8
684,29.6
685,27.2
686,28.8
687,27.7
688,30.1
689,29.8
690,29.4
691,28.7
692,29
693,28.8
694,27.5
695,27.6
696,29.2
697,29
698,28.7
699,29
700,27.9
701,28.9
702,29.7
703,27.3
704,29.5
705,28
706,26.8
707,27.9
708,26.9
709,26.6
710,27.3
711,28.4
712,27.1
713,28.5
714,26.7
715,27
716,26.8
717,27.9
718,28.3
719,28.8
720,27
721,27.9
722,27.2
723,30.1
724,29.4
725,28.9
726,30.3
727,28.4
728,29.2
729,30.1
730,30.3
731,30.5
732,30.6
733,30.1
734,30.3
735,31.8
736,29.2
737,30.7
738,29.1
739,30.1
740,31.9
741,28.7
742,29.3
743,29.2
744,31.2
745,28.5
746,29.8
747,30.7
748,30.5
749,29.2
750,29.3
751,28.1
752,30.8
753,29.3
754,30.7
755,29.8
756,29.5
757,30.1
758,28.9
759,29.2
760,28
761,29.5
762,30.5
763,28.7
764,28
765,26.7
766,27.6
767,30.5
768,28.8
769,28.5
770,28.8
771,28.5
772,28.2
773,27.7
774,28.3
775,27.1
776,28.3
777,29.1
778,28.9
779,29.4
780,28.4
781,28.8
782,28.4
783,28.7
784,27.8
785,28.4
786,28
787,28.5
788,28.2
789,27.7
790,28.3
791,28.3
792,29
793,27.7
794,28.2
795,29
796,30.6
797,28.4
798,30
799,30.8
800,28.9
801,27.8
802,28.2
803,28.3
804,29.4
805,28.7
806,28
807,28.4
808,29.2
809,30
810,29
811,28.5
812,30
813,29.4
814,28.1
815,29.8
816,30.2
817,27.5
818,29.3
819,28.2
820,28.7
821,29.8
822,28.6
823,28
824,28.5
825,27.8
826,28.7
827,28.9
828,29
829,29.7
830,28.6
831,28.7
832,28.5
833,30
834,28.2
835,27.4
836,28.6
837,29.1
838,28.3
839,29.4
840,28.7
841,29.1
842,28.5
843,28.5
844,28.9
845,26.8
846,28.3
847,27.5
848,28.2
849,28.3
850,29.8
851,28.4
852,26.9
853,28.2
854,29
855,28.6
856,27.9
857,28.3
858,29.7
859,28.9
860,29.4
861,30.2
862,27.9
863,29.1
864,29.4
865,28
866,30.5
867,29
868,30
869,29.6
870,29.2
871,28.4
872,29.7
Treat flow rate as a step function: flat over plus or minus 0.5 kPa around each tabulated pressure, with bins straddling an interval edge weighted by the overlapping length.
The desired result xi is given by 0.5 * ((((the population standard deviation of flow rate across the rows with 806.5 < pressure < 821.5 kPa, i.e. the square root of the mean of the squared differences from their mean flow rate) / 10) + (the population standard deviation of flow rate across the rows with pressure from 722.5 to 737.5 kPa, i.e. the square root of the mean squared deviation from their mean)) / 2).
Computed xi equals 0.224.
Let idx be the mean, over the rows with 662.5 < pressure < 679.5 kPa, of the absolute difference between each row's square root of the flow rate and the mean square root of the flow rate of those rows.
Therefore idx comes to 0.068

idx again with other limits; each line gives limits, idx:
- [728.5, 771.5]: 0.084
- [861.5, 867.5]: 0.064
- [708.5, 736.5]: 0.115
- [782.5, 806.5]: 0.058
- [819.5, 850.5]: 0.047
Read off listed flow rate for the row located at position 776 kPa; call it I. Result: 28.3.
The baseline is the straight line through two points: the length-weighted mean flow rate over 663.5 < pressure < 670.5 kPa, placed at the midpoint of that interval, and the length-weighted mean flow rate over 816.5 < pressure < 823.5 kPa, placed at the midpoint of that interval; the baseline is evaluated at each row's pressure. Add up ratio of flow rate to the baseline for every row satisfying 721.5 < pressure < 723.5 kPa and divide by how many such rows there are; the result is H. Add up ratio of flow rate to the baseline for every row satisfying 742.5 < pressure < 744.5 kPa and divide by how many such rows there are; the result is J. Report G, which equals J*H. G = 1.06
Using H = 1.00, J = 1.059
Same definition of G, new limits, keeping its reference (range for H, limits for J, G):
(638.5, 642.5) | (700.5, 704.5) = 1.02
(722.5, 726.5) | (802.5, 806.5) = 1.04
